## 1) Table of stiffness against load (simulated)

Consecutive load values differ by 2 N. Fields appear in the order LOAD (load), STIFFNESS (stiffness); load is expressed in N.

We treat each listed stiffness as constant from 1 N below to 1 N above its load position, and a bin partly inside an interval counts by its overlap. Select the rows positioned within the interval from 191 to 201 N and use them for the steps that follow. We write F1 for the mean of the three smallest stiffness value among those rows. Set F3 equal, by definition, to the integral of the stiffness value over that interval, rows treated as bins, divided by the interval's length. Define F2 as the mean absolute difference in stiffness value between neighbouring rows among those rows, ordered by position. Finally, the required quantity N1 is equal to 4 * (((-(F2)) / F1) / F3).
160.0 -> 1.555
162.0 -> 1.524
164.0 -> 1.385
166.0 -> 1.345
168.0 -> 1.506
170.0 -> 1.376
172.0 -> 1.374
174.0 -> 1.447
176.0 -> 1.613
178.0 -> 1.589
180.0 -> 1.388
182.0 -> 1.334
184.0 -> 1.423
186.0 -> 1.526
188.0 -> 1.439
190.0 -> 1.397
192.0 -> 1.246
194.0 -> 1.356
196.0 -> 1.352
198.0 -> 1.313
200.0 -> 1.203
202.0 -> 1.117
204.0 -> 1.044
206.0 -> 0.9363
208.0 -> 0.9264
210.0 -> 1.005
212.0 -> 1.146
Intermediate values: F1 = 1.254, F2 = 0.066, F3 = 1.29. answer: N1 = -0.162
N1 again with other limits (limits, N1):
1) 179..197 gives -0.176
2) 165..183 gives -0.208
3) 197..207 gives -0.325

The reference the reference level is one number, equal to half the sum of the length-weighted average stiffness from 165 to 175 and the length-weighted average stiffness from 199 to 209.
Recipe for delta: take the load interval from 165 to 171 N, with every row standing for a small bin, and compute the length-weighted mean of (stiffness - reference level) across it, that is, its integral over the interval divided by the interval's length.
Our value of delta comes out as 0.18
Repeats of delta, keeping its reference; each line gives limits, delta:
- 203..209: -0.26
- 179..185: 0.15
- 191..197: 0.09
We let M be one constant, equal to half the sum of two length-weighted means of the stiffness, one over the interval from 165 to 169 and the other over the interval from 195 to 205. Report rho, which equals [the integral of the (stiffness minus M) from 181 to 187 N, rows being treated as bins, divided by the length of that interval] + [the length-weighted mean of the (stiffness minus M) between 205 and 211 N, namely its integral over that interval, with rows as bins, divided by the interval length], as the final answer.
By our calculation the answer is -0.2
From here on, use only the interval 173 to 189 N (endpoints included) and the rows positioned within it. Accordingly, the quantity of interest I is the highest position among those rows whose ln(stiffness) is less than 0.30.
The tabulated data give 182.0 N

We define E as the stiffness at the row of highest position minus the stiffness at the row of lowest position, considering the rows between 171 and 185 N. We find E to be 0.05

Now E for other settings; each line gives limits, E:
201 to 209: -0.19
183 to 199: -0.11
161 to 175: -0.08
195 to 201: -0.15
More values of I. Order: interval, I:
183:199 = 198.0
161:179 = 166.0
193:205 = 204.0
